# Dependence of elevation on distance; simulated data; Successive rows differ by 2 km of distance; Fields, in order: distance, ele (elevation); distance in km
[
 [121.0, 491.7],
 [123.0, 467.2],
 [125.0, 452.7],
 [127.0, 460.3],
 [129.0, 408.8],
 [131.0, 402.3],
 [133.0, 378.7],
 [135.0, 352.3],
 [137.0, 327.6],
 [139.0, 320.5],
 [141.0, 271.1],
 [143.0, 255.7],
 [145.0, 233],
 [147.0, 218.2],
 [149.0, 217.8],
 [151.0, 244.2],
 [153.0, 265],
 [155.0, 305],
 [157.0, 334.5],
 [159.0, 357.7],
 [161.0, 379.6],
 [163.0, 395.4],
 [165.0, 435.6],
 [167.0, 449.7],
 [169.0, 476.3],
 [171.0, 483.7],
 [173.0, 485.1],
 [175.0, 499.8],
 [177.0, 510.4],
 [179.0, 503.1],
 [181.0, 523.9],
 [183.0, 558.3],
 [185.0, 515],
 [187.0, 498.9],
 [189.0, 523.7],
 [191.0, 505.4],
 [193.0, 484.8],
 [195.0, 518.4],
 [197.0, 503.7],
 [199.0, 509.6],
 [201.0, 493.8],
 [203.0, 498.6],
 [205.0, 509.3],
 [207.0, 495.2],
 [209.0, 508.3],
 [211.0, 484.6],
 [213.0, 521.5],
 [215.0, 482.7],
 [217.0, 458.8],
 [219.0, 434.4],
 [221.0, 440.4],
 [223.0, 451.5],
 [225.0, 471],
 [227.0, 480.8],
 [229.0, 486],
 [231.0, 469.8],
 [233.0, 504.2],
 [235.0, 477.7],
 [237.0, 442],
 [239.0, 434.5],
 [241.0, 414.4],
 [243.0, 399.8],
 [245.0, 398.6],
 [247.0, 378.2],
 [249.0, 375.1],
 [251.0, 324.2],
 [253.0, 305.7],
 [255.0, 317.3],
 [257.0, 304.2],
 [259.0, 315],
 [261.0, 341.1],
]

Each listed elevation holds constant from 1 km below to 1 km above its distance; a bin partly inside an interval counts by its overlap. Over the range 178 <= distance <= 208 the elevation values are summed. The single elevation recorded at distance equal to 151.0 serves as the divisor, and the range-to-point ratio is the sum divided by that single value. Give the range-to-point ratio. 31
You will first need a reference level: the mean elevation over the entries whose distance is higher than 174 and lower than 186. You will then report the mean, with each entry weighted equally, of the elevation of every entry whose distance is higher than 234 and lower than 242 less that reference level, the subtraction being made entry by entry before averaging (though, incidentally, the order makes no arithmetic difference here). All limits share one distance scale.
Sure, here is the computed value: -76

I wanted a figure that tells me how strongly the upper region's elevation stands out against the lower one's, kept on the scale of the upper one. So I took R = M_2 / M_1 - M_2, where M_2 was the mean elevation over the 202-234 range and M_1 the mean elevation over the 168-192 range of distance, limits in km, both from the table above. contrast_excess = -480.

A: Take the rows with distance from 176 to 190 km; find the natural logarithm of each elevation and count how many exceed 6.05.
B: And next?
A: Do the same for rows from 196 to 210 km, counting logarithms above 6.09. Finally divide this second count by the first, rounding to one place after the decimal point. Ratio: 1.0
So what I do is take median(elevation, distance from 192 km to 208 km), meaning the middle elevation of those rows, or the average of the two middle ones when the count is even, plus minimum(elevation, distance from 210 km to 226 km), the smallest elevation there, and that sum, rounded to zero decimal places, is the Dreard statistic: 936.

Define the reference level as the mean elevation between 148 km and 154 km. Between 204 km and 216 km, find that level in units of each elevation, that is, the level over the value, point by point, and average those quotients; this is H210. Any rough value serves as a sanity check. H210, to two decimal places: 0.48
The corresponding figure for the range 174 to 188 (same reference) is 0.47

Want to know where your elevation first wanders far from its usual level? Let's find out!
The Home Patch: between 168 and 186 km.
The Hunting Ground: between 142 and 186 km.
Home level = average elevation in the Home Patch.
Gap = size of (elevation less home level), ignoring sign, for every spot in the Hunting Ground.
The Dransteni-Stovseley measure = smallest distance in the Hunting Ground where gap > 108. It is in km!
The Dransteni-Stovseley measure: 143.0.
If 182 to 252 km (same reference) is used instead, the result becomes 247.0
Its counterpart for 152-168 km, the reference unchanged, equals 153.0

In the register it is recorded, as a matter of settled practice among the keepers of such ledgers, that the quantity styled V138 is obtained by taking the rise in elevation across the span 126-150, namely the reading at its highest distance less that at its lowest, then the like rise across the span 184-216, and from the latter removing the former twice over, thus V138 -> 453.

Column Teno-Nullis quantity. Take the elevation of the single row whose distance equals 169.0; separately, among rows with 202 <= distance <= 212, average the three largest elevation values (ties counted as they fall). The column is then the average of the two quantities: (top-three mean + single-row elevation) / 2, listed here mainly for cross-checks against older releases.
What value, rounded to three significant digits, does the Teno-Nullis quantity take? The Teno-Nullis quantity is 491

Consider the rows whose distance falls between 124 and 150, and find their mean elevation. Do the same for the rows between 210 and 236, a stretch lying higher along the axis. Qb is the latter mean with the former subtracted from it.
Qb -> 143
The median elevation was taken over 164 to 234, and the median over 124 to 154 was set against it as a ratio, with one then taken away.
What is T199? -0.35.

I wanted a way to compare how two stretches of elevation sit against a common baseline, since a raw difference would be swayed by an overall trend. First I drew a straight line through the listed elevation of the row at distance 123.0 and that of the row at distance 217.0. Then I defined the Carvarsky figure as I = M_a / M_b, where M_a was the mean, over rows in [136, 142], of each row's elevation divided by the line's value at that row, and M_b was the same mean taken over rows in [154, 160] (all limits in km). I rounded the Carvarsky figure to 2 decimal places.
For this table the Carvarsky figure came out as 0.92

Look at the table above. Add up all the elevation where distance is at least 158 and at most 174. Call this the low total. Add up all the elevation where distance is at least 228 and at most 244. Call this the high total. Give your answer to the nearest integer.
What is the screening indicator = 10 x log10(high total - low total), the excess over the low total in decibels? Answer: 22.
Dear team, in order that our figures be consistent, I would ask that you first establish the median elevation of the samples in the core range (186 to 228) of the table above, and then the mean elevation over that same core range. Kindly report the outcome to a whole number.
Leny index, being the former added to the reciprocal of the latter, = 495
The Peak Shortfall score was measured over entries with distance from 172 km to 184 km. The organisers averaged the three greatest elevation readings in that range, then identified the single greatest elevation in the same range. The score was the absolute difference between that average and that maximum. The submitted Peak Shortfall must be 27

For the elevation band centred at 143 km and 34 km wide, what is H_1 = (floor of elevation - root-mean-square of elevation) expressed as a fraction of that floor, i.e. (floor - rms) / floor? -0.48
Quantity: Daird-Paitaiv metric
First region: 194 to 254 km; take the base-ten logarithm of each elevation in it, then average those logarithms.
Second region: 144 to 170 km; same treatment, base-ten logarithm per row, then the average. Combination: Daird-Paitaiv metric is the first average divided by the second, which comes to 1.06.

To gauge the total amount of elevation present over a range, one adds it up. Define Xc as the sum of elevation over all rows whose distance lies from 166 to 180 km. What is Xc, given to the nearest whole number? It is 3408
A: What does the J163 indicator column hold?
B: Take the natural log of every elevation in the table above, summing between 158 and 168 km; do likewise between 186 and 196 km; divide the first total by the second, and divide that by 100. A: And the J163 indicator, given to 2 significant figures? 0.0096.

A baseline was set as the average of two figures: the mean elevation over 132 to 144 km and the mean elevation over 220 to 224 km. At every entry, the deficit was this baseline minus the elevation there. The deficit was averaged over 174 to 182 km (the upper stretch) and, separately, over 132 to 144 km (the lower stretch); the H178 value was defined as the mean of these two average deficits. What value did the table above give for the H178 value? -32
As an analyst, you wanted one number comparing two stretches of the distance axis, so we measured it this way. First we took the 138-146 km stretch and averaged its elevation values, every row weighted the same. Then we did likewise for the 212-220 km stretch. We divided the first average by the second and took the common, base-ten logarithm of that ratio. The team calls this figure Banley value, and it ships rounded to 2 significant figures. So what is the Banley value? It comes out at -0.24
